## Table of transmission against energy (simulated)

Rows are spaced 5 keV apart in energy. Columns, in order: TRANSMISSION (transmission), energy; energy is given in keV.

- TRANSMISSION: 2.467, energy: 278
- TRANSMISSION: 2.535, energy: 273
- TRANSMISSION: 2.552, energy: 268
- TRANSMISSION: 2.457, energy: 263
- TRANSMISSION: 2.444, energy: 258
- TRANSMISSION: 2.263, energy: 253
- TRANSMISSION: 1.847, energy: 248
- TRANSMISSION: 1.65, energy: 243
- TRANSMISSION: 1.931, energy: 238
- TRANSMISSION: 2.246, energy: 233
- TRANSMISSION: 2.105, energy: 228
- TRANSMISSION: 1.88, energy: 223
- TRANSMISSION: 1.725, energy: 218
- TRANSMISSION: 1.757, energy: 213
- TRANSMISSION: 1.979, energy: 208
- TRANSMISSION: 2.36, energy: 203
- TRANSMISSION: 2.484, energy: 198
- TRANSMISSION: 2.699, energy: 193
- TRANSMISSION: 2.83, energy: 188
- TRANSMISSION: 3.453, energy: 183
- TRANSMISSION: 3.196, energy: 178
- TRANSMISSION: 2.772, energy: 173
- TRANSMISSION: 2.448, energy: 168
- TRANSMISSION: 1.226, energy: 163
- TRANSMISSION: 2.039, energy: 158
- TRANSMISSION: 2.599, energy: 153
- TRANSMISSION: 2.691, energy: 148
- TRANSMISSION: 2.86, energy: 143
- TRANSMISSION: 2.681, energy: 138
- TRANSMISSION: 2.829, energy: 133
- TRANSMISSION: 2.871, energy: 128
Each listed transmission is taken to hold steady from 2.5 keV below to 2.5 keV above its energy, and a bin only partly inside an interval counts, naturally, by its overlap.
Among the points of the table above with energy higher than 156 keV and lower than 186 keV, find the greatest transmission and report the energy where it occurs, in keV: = 183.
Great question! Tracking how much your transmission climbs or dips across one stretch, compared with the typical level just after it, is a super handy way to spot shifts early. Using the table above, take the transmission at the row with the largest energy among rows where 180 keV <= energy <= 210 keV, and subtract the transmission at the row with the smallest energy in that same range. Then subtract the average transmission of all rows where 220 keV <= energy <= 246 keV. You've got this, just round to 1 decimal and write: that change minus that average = -3.4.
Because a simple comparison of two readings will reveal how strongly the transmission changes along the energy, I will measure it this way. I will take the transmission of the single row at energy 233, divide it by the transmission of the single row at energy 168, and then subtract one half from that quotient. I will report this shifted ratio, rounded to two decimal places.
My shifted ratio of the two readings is 0.42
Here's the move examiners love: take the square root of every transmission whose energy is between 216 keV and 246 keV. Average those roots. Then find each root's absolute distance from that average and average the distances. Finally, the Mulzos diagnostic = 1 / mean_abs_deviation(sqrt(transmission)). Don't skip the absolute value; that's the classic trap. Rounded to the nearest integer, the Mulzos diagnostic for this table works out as 16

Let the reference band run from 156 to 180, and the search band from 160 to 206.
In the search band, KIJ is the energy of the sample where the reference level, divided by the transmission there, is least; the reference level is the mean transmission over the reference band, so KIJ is 183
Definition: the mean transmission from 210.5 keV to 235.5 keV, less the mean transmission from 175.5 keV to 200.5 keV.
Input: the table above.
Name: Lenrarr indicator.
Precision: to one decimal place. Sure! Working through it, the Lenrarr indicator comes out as -1.0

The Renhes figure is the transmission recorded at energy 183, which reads 3.453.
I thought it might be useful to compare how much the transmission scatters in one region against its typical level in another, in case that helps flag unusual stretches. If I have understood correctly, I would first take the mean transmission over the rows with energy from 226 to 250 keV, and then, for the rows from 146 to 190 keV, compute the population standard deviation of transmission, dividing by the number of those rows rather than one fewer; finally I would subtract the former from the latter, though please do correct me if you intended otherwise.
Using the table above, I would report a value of -1.34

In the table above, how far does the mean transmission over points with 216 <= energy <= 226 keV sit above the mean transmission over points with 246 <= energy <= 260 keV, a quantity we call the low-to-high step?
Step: -0.4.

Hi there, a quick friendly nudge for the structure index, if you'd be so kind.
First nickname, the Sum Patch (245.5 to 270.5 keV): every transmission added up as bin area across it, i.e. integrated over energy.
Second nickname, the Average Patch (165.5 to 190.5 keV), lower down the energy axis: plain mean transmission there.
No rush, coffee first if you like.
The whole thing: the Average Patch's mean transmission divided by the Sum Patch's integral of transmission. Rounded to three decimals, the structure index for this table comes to 0.051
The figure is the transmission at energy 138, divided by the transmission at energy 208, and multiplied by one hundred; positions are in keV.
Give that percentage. 135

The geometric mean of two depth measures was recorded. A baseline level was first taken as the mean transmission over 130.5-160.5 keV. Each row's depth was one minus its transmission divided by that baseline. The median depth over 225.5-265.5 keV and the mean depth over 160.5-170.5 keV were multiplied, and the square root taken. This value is 0.22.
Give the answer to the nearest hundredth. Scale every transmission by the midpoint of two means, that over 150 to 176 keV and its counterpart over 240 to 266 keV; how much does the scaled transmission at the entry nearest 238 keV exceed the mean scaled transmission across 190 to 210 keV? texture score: -0.21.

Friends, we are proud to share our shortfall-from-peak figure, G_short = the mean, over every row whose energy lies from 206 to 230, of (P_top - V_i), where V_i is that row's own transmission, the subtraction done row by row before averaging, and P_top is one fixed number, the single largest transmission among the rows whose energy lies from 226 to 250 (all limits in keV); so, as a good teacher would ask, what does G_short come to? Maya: 0.4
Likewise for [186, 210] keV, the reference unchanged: -0.2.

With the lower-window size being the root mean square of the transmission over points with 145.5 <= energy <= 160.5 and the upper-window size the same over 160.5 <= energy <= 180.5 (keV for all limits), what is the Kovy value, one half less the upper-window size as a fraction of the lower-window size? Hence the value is -0.52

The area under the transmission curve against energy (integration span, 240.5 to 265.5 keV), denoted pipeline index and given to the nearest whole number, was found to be 53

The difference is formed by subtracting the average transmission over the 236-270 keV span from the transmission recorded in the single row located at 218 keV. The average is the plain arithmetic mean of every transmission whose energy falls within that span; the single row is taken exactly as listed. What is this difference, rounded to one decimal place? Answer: -0.4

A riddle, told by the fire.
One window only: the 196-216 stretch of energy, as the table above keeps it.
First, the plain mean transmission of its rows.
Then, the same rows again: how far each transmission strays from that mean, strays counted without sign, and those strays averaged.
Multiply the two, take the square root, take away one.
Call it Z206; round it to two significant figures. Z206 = -0.23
